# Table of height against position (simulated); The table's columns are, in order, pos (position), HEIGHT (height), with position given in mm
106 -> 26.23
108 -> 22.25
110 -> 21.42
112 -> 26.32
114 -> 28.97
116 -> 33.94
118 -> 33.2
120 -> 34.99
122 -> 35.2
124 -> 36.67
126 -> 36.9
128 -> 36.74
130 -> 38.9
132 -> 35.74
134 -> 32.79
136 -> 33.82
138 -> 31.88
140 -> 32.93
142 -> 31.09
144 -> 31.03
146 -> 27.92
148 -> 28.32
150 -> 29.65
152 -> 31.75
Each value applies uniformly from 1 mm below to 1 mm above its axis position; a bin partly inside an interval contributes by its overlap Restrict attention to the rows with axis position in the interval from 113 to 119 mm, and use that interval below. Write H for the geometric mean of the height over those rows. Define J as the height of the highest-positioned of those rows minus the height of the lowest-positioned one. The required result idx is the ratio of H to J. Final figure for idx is 8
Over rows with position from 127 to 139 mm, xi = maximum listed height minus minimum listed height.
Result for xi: 7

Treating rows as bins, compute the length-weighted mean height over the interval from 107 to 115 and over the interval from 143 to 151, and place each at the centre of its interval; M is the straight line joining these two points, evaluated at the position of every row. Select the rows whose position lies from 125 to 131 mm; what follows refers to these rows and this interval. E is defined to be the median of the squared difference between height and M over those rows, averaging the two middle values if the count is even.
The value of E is 106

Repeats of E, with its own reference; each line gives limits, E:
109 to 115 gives 10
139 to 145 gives 6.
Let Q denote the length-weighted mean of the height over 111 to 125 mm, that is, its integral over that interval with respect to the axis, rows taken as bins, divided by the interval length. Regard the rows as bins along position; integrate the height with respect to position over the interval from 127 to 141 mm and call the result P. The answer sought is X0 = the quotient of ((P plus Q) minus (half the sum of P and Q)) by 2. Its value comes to 130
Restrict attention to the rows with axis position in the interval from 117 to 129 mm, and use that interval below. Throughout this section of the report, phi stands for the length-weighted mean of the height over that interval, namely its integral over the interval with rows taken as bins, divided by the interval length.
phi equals 36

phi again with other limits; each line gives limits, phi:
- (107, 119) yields 28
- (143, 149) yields 29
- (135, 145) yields 32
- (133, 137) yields 33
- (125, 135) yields 36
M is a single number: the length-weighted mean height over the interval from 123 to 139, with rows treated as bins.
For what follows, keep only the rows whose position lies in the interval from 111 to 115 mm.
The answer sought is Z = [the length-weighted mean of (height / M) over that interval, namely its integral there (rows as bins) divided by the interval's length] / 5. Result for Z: 0.16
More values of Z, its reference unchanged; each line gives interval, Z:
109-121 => 0.17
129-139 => 0.20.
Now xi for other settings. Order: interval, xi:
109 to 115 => 8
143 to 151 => 3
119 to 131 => 4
